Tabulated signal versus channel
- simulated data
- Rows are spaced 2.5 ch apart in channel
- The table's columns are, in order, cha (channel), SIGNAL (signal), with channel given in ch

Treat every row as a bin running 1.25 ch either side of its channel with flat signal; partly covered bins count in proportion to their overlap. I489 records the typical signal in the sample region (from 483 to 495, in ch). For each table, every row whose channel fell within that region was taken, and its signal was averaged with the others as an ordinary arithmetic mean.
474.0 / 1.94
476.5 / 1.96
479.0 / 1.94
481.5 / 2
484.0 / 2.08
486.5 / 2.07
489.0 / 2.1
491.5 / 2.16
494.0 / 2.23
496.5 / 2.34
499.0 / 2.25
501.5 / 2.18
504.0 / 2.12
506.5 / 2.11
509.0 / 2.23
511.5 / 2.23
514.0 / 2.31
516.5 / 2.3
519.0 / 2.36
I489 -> 2.13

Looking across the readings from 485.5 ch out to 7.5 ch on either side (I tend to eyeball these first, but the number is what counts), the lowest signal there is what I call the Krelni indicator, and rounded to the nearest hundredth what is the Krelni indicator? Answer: 1.94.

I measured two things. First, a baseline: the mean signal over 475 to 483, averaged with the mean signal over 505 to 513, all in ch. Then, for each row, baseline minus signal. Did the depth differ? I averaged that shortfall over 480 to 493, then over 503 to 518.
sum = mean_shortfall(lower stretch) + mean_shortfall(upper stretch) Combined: -0.14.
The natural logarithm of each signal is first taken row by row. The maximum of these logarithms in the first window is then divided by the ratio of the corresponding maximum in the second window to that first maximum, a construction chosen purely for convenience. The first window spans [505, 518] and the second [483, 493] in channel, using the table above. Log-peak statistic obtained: 0.91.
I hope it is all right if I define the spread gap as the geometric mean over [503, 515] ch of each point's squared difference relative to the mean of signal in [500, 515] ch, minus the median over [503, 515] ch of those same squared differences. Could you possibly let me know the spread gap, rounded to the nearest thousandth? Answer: -0.002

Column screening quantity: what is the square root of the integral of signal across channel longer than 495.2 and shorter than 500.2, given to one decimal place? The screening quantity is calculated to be 3.4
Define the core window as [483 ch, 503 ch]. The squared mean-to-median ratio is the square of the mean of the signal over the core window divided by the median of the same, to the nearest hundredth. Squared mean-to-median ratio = 1.01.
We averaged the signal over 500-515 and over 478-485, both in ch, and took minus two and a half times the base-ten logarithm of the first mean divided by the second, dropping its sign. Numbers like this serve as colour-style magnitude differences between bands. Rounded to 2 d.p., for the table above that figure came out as 0.10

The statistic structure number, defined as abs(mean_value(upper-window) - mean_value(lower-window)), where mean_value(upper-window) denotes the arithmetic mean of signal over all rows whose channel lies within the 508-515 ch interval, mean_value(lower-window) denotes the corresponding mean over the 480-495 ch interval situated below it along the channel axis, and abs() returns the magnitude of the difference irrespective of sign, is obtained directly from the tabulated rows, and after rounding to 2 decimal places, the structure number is 0.15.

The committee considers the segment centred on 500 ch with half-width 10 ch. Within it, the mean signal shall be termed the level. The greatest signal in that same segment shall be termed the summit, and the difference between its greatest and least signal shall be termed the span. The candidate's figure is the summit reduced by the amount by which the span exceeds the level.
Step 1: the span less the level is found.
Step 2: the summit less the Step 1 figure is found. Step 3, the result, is 4.31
